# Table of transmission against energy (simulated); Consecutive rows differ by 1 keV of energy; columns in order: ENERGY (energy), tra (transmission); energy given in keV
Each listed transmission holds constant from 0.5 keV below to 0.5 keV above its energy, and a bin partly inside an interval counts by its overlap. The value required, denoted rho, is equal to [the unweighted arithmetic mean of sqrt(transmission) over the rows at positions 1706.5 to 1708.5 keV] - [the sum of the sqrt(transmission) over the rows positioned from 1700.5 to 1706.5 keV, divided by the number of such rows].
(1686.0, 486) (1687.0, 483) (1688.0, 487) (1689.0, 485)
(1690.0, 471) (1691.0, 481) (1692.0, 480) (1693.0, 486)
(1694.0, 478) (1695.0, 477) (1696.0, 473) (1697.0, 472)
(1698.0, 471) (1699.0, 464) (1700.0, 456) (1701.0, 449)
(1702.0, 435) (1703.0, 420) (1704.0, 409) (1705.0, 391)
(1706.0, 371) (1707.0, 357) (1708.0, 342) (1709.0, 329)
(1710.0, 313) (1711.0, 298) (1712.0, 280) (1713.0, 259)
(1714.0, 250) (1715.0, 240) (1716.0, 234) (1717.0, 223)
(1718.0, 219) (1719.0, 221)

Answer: -1.6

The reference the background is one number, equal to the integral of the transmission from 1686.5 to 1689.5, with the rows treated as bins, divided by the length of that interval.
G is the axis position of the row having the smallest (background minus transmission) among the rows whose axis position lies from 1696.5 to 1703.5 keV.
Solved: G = 1697.0 keV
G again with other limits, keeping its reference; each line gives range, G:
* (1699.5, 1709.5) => 1700.0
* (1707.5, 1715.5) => 1708.0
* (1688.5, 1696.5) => 1693.0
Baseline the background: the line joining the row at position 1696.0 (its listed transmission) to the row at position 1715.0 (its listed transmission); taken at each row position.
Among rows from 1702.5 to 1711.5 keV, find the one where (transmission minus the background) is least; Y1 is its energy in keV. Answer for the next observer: 1711.0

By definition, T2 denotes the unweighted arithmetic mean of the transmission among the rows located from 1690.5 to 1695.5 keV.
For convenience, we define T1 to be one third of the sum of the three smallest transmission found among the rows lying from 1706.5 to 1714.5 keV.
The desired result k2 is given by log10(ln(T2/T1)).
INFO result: -0.22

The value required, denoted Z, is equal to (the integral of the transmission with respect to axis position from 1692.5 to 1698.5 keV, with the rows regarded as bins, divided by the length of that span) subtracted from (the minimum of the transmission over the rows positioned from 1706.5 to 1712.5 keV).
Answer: -196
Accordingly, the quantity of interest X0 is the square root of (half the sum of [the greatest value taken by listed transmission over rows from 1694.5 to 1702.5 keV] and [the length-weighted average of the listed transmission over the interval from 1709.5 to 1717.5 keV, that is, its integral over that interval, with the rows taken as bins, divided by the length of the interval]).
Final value 19.2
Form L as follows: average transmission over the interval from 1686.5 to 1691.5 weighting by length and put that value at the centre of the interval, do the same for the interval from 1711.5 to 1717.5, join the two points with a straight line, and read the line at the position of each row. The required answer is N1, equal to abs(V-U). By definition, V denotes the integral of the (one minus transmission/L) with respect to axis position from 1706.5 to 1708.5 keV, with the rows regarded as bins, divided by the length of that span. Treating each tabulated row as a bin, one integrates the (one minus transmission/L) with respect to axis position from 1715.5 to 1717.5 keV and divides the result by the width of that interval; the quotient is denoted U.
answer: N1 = 0.12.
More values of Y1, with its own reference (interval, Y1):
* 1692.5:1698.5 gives 1693.0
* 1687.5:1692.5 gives 1688.0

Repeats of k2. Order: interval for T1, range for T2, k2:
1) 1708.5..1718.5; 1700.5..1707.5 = -0.23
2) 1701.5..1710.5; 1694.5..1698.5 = -0.44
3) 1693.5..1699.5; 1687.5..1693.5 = -1.57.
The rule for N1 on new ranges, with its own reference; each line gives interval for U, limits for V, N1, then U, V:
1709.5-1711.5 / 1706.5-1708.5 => 0.05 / -0.074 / -0.12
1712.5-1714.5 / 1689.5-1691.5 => 0.03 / 0.009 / -0.02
